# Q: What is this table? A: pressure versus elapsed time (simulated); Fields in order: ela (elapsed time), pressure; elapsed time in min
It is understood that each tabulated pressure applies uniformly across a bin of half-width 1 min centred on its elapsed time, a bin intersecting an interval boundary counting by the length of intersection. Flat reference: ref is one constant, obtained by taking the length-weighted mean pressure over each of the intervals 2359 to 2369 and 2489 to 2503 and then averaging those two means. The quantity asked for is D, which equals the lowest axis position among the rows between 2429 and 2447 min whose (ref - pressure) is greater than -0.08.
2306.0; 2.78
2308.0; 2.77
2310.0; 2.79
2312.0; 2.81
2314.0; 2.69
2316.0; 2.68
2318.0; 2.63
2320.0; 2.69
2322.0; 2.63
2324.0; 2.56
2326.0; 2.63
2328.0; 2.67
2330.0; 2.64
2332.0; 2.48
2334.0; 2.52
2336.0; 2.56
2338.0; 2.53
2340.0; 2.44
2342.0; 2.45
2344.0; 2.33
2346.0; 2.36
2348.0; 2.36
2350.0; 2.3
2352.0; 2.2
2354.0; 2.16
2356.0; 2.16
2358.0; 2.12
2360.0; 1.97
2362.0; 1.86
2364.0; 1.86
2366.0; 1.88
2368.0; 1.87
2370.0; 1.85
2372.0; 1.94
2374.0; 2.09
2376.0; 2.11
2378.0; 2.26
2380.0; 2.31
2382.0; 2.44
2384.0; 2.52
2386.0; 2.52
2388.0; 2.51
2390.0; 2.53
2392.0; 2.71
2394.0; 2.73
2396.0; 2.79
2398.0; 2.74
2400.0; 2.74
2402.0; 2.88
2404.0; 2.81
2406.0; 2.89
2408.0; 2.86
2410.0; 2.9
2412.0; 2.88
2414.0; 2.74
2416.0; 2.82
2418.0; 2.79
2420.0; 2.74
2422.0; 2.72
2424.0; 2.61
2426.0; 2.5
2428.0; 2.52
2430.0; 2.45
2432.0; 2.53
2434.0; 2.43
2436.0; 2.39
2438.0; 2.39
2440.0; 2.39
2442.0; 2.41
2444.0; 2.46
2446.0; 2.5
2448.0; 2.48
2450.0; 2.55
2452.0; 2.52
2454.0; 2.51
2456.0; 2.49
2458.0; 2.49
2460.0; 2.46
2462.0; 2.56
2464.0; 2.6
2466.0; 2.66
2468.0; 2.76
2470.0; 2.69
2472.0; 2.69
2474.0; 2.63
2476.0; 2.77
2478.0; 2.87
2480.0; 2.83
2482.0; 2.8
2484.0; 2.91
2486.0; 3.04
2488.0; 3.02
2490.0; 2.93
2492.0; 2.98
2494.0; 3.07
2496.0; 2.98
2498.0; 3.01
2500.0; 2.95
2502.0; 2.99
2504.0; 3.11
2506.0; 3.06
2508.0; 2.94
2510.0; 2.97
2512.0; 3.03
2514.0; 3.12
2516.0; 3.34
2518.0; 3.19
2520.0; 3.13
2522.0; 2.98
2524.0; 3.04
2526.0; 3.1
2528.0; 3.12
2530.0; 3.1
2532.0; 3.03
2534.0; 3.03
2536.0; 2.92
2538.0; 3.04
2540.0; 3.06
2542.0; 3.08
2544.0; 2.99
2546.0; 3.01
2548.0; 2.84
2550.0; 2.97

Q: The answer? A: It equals 2430.0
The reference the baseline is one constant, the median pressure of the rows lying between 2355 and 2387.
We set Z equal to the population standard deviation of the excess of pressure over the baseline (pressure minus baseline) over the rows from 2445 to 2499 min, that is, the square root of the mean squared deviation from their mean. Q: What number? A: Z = 0.20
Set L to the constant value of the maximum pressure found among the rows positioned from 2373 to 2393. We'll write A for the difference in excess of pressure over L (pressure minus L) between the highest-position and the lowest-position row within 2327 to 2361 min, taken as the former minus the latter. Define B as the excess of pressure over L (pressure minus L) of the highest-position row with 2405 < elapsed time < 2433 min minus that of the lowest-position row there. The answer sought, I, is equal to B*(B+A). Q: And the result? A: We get 0.38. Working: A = -0.70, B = -0.4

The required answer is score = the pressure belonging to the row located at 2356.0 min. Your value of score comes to 2.16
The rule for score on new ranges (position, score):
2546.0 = 3.01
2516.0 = 3.34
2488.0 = 3.02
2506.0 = 3.06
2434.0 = 2.43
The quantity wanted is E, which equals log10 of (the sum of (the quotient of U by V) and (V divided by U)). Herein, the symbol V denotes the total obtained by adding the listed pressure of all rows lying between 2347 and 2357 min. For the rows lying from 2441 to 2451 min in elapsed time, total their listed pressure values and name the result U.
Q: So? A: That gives 0.303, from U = 12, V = 11.2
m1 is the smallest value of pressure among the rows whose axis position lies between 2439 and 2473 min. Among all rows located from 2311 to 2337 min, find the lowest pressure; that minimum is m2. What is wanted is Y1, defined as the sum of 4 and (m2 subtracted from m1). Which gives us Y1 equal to 3.91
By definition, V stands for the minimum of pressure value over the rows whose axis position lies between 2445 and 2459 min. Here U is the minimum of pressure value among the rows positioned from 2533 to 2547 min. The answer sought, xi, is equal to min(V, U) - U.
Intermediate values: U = 2.92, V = 2.48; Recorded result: -0.4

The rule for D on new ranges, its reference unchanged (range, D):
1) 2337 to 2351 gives 2340.0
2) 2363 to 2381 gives 2364.0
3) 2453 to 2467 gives 2454.0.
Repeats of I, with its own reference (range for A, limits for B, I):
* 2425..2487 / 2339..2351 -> -0.06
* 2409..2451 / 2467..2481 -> -0.02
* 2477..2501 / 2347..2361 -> 0.12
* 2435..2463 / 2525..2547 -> -0.01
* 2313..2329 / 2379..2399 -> 0.18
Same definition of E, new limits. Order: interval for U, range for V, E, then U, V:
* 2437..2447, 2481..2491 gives 0.309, 12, 14.7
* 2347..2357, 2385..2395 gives 0.306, 11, 13.0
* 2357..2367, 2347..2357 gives 0.305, 10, 11.2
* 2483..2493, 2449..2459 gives 0.307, 15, 12.6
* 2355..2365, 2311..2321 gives 0.321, 10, 13.5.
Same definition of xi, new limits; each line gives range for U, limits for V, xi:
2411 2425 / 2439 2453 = -0.2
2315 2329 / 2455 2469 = -0.1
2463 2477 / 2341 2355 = -0.4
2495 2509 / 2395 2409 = -0.2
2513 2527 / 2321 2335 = -0.5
